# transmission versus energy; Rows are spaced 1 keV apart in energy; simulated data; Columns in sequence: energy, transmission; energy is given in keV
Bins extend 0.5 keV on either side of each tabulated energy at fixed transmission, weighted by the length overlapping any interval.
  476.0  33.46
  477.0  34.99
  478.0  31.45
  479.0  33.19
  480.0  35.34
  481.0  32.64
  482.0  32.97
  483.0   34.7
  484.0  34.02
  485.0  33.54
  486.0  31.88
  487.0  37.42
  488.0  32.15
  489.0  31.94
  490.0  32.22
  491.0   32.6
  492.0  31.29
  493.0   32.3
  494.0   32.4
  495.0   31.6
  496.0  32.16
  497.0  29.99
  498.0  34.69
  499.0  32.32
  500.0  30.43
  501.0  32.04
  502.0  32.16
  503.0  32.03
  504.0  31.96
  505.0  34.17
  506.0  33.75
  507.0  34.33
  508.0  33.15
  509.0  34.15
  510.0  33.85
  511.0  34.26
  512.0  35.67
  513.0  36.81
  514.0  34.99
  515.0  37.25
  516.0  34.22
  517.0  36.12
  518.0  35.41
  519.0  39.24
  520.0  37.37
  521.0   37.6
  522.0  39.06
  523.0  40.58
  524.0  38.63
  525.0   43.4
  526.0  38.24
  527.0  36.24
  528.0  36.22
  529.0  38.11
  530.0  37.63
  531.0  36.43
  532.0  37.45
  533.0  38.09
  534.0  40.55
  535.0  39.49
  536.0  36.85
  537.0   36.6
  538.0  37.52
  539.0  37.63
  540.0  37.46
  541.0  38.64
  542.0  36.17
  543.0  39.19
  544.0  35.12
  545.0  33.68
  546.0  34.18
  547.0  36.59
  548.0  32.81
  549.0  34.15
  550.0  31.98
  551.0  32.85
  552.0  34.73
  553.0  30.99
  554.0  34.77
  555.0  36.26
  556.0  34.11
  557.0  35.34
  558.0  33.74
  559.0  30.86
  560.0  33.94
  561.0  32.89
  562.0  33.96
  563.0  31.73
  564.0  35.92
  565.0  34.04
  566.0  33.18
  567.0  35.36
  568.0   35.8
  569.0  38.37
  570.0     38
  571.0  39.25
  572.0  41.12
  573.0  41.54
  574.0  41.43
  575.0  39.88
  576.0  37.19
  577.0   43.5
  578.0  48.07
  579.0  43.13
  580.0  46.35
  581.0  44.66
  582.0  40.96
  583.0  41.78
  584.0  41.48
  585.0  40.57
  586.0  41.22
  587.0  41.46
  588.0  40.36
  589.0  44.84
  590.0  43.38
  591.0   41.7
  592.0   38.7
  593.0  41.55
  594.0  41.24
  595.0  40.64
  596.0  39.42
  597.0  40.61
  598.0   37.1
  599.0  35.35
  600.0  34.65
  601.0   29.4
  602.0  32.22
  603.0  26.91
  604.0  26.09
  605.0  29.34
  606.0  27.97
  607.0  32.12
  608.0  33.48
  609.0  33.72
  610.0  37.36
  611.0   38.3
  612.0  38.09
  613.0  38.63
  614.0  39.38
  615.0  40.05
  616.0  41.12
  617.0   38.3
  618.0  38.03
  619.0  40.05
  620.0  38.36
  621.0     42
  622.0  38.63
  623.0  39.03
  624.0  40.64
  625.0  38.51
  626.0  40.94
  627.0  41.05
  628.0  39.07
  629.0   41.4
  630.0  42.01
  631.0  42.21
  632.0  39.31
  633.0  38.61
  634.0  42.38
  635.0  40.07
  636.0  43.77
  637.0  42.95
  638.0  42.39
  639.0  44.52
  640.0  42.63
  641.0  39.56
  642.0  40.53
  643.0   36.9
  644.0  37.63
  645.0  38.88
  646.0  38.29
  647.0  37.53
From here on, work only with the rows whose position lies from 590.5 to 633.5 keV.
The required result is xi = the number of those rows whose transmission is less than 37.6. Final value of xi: 13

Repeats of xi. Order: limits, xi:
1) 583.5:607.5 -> 10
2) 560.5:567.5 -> 7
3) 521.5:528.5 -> 2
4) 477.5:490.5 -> 13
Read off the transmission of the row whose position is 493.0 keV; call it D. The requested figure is 32.3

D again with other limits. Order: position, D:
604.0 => 26.09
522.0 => 39.06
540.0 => 37.46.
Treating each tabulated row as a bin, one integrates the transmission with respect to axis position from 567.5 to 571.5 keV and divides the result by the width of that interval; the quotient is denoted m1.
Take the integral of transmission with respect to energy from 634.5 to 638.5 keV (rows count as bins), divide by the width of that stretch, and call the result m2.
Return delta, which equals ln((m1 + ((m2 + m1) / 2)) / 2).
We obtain 3.66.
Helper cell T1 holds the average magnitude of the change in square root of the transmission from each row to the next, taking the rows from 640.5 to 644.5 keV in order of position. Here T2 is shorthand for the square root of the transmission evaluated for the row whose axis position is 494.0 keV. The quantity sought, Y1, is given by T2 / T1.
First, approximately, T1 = 0.14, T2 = 5.7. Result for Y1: 40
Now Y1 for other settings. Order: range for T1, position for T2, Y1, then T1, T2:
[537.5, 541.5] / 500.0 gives 140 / 0.04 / 5.5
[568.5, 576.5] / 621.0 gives 69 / 0.09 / 6.5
